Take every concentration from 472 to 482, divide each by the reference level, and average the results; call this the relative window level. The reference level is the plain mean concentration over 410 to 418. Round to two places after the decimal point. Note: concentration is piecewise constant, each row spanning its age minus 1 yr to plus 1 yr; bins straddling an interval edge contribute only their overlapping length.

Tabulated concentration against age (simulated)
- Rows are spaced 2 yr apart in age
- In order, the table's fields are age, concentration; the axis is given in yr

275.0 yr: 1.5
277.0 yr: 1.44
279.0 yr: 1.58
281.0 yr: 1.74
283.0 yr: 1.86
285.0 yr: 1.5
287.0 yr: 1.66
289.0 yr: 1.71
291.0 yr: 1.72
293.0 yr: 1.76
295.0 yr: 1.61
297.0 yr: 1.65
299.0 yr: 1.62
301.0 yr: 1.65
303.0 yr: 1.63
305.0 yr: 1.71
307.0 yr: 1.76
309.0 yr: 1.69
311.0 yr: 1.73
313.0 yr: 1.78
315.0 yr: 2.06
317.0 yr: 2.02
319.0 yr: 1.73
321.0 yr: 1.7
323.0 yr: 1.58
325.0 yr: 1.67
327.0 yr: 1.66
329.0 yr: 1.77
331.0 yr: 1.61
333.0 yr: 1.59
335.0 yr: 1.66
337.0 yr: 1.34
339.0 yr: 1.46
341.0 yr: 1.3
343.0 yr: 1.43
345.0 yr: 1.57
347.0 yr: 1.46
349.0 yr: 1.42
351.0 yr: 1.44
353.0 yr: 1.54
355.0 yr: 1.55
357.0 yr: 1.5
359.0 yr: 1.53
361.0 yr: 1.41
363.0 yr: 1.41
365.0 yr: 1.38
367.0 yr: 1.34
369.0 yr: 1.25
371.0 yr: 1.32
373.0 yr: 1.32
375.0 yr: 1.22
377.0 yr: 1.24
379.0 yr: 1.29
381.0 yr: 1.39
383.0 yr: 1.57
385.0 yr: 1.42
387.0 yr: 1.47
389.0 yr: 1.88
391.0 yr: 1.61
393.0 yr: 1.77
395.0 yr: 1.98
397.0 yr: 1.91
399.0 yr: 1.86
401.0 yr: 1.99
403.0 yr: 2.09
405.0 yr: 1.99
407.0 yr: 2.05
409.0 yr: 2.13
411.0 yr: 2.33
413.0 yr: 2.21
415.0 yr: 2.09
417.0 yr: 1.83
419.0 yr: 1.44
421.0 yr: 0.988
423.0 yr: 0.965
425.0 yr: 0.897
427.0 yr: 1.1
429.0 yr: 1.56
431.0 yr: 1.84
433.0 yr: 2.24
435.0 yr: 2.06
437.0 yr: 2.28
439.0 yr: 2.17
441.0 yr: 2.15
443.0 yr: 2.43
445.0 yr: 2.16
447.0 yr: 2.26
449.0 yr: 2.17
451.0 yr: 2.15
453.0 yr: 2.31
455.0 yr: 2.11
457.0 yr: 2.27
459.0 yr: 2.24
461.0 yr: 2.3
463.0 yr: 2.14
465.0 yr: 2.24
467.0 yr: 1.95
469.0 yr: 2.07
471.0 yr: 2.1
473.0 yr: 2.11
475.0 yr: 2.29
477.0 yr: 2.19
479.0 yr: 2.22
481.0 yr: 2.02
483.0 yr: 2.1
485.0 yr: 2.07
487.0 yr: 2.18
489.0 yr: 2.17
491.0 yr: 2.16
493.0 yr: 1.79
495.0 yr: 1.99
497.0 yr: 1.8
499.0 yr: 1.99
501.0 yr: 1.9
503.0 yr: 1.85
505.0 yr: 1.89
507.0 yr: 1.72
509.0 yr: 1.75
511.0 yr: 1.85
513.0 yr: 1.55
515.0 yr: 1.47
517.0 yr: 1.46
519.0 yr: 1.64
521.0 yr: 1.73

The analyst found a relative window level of 1.02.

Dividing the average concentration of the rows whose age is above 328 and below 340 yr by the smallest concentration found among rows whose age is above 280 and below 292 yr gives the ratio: 1.05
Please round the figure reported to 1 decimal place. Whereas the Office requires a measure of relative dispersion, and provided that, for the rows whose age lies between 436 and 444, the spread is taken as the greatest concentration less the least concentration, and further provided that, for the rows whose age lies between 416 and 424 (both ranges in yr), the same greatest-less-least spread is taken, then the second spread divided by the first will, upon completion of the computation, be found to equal 3.1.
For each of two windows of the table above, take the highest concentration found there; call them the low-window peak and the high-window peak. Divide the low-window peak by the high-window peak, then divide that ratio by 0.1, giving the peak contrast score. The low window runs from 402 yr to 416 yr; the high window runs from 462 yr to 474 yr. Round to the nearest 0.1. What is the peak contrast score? 10.4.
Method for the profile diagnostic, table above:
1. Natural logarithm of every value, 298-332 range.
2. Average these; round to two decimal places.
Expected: 0.54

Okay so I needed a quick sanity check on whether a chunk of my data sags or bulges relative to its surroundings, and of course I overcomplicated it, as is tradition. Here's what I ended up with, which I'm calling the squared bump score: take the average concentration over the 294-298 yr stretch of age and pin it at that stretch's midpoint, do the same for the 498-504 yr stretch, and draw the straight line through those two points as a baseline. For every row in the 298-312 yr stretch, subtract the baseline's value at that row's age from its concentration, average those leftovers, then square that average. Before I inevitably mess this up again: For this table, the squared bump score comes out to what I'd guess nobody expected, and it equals 0.002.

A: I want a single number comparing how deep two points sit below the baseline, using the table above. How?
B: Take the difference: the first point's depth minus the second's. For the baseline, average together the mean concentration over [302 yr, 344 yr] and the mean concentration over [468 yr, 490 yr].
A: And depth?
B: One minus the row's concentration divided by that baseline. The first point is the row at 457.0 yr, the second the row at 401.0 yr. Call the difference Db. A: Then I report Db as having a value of -0.15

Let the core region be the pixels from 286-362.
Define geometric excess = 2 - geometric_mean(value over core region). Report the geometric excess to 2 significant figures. 0.38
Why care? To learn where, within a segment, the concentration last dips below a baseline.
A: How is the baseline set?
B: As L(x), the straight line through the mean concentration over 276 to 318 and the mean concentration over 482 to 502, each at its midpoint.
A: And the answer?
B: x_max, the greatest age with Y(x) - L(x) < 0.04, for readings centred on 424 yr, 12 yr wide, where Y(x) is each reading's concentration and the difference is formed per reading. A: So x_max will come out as 429.0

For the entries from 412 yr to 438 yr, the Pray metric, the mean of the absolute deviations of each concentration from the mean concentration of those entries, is 0.46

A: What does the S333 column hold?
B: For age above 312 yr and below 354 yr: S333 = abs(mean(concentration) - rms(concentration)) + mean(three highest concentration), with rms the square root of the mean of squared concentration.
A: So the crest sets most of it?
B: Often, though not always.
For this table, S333 1.96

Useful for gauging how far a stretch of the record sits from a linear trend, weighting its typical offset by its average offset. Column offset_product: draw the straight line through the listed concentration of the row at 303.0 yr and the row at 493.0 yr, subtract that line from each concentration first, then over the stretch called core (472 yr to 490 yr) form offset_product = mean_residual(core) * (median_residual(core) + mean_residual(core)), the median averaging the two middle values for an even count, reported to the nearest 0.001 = 0.279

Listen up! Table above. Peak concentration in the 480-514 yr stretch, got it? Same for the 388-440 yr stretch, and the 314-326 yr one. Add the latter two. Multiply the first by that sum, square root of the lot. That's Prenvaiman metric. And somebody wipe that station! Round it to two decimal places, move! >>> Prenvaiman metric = 3.09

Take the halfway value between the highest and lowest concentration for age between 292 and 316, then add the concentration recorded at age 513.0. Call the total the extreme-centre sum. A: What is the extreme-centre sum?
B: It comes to 3.4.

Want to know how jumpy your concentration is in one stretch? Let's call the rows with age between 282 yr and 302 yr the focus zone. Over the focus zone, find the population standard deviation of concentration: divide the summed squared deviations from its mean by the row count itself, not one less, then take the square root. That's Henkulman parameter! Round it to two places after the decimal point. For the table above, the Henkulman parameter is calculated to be 0.09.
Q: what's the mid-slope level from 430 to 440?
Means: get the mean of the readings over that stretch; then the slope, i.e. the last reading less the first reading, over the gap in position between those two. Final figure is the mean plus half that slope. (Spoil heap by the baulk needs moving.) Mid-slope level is 2.1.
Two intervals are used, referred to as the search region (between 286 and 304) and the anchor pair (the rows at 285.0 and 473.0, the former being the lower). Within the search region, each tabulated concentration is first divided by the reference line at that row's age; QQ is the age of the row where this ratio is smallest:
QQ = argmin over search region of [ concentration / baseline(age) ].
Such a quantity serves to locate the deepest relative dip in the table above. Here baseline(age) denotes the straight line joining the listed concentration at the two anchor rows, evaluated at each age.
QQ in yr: 303.0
